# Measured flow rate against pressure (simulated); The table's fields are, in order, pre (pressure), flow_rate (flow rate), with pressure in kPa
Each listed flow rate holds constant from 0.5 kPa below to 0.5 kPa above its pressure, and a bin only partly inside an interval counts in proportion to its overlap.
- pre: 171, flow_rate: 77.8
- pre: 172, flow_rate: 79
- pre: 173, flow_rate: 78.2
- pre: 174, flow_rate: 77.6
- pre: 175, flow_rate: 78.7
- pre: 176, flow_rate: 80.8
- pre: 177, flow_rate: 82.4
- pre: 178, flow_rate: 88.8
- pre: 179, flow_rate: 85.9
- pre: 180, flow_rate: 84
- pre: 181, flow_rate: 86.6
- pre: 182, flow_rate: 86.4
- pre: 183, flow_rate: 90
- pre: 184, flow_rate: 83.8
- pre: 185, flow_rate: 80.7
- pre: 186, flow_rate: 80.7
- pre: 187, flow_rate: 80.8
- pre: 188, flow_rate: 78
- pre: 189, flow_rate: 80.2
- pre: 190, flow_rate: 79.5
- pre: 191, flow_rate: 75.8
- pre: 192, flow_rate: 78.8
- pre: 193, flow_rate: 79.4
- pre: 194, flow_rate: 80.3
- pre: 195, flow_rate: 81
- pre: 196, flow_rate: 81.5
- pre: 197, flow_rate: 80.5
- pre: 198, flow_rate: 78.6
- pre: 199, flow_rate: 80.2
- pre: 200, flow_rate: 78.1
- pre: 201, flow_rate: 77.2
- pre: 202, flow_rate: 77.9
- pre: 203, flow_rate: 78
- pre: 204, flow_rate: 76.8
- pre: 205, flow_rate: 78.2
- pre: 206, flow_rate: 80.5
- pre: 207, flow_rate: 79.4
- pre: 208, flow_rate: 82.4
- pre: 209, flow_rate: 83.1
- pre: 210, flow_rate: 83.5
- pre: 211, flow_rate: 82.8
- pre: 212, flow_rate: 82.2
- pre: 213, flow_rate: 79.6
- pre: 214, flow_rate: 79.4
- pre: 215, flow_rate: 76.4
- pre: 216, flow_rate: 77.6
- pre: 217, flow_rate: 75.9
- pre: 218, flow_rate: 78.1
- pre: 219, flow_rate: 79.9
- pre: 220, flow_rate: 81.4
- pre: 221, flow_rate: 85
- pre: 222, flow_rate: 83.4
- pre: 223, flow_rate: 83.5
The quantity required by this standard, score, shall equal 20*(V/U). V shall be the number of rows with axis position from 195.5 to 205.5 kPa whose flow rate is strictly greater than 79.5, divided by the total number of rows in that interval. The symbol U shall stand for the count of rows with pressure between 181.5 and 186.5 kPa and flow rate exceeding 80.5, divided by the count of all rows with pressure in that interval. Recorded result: 6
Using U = 1.0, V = 0.30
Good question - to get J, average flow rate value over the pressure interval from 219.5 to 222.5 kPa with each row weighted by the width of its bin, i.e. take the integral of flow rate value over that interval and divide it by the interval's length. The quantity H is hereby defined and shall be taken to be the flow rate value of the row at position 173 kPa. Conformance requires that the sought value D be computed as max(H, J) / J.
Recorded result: 1.00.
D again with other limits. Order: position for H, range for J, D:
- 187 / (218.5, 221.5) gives 1.00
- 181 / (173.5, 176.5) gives 1.10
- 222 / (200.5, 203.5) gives 1.07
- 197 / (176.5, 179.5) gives 1.00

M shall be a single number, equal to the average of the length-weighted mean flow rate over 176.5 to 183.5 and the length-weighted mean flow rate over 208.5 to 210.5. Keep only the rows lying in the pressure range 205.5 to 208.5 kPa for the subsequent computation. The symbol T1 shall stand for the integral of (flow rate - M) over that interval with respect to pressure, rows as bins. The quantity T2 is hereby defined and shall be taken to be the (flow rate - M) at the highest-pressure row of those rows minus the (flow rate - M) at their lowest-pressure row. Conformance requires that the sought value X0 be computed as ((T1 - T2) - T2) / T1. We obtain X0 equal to 1.3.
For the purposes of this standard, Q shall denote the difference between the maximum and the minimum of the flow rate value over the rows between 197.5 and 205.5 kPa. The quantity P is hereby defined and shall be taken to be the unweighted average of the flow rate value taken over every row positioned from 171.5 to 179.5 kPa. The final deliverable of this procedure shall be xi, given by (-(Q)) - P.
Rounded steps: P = 81.4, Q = 3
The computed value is -84.8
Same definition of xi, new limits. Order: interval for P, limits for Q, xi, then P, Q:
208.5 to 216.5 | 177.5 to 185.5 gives -89.9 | 80.6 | 9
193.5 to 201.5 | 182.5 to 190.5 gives -91.7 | 79.7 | 12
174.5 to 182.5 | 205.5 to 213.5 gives -88.3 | 84.2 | 4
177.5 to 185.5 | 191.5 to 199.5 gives -88.7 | 85.8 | 3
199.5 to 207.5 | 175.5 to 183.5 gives -87.5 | 78.3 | 9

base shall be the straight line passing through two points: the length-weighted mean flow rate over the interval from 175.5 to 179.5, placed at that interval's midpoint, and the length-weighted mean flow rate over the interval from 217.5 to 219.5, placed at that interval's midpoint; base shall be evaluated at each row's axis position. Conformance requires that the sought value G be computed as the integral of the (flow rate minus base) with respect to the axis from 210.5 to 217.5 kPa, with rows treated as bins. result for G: -3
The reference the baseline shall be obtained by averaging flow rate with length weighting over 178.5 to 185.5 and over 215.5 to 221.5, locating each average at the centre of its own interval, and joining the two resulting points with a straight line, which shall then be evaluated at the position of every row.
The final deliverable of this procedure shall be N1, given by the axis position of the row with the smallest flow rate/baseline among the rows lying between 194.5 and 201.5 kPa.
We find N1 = 201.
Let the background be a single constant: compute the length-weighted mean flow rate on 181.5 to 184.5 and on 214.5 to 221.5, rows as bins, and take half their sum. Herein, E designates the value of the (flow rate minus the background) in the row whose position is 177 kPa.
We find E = -0.6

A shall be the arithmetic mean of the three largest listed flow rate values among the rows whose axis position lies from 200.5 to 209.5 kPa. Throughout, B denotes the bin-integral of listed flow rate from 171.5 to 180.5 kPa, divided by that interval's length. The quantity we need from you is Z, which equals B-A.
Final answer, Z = 0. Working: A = 82.0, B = 82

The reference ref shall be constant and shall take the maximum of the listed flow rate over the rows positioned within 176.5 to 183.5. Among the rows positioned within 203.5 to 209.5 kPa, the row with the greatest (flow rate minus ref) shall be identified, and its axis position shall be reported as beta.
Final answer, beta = 209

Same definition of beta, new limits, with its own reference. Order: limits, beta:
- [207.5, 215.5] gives 210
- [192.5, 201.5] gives 196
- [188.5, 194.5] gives 194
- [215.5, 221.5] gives 221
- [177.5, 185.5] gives 183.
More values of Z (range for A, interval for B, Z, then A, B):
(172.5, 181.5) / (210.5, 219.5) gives -8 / 87.1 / 79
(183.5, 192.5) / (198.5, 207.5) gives -3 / 81.8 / 78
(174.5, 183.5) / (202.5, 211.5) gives -8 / 88.5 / 81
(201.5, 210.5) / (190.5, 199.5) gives -3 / 83.0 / 80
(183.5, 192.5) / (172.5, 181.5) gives 1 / 81.8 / 83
